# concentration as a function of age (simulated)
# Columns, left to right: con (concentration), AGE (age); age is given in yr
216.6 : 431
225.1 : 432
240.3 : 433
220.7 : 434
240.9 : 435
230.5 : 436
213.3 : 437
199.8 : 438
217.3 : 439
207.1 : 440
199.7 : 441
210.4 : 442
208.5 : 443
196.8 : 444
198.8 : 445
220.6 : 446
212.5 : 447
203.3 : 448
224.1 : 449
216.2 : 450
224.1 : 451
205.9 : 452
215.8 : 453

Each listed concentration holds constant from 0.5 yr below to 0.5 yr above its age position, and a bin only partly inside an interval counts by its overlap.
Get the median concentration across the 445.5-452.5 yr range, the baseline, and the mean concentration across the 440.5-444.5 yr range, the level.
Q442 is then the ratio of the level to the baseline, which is 0.94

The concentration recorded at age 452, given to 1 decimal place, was 205.9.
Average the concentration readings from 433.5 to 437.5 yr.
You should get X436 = 226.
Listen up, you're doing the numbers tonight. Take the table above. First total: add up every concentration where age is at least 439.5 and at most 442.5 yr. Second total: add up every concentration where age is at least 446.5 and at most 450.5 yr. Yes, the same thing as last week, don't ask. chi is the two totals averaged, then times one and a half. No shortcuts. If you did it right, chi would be 1105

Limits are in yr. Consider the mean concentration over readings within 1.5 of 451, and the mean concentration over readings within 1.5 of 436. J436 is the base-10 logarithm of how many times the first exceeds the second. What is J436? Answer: -0.025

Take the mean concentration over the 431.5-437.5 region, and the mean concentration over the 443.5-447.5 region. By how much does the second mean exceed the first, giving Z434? -21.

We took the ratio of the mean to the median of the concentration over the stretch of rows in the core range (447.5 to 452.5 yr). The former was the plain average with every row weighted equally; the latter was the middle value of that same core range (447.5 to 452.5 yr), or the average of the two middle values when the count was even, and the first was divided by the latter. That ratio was 0.99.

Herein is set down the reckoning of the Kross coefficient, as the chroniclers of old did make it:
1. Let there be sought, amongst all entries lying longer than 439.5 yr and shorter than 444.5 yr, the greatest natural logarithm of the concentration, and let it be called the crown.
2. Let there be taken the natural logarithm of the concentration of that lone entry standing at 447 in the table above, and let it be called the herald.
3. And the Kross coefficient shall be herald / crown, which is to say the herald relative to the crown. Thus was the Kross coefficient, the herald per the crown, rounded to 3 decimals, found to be 1.002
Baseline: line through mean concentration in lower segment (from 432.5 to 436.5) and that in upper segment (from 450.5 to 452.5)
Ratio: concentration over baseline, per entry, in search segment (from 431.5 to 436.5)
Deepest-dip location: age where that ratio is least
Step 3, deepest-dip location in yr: 434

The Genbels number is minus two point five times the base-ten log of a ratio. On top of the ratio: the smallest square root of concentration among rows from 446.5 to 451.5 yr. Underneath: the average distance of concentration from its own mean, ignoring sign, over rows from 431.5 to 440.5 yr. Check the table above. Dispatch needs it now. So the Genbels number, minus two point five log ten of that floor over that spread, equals -0.27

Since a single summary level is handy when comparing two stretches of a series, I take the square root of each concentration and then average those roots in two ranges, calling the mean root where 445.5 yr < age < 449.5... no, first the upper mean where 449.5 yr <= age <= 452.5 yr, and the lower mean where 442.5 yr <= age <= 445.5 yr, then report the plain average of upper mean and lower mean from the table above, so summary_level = 14.4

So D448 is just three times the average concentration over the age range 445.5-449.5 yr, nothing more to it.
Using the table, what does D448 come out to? 645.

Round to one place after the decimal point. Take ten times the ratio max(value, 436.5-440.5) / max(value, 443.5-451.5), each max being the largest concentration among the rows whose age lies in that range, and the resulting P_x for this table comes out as 9.7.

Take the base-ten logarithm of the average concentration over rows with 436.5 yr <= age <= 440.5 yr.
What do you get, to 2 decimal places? 2.32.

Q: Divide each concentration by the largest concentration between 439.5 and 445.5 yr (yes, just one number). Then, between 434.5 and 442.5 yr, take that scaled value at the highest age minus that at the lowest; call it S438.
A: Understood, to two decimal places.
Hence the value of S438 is -0.14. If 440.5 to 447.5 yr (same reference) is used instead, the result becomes 0.06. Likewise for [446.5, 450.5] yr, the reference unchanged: 0.02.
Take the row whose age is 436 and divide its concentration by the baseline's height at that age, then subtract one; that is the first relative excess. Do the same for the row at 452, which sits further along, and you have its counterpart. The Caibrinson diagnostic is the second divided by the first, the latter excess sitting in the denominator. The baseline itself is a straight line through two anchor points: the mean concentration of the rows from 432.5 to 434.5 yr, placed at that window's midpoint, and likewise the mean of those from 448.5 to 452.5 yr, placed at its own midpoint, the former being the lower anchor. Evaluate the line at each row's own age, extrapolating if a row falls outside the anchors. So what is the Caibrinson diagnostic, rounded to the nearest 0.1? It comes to -5.9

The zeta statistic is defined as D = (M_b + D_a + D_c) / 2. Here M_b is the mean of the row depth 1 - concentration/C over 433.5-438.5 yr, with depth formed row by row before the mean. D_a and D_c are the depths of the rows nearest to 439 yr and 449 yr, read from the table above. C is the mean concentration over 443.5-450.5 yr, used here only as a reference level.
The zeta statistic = -0.075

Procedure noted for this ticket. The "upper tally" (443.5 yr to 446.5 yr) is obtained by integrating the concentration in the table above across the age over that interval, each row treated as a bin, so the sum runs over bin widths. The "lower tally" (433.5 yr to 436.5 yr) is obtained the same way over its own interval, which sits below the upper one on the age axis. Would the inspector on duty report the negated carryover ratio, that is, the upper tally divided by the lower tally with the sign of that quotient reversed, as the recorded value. -0.89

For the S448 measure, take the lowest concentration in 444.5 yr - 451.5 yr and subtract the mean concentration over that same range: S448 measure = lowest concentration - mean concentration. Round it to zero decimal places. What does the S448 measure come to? -15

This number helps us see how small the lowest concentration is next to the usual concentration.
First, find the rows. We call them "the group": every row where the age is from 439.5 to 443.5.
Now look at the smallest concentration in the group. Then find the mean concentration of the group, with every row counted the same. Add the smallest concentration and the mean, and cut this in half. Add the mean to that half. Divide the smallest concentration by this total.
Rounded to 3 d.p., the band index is 0.488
